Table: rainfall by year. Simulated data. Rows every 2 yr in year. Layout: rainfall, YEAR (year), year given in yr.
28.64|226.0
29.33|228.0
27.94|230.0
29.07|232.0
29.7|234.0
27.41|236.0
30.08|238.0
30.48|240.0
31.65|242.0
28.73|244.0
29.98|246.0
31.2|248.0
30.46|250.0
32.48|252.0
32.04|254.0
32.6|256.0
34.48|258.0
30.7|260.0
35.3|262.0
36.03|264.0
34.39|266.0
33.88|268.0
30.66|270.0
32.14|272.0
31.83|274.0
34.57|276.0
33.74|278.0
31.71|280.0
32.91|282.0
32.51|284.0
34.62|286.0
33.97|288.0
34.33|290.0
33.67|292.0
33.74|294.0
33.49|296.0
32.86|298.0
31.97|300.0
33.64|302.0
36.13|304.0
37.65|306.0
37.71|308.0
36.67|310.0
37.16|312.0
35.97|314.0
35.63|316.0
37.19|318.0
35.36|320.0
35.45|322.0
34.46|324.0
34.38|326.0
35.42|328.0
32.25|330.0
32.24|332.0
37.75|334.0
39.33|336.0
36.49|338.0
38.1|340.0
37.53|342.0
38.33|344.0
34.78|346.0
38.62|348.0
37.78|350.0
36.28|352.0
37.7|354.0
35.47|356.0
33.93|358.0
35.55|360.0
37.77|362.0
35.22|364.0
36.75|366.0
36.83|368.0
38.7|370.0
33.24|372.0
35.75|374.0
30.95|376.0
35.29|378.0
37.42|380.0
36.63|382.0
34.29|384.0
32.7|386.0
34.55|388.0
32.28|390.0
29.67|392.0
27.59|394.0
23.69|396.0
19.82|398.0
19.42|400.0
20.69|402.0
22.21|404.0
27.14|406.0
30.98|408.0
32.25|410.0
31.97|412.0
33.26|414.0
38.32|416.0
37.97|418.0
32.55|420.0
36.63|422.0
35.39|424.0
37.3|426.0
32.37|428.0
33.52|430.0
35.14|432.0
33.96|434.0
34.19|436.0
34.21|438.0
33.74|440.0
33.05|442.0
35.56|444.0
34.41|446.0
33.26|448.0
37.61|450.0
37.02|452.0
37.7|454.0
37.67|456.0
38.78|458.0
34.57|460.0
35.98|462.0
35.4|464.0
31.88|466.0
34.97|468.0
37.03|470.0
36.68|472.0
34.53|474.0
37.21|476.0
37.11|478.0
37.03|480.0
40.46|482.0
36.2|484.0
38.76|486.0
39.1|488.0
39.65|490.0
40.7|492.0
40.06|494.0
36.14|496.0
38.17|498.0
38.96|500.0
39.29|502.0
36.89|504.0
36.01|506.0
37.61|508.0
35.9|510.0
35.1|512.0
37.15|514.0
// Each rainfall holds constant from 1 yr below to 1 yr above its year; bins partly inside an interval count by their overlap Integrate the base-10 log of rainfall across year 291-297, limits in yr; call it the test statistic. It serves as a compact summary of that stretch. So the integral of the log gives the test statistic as 9.16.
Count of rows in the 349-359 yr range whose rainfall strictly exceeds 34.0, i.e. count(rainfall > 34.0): 4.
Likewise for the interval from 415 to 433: 6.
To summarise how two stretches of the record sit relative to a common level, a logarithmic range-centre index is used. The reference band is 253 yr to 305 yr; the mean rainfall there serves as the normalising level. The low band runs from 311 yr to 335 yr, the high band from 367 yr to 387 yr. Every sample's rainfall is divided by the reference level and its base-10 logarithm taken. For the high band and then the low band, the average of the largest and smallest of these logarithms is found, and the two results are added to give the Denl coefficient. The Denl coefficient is 0.035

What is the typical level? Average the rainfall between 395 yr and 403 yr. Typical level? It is 21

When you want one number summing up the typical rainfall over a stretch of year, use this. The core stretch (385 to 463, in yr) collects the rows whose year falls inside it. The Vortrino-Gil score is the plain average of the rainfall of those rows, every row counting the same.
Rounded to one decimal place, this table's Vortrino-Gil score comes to 32.5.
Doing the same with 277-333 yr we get 34.5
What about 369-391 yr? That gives 34.7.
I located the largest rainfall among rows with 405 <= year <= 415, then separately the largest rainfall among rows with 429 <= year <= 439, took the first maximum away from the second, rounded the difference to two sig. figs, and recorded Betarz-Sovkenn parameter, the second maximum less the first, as 1.9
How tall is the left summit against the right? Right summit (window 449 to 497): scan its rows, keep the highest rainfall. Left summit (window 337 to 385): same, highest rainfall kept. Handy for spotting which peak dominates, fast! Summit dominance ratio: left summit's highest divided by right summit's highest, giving 0.95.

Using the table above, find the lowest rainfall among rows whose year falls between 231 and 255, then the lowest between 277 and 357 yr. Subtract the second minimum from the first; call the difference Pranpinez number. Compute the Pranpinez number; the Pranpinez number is -4.3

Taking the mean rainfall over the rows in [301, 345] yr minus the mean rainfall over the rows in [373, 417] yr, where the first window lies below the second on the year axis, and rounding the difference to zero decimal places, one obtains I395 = 6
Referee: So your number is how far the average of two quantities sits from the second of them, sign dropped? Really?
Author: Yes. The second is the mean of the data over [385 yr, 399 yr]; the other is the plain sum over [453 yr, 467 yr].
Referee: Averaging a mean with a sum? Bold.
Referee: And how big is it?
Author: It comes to 112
